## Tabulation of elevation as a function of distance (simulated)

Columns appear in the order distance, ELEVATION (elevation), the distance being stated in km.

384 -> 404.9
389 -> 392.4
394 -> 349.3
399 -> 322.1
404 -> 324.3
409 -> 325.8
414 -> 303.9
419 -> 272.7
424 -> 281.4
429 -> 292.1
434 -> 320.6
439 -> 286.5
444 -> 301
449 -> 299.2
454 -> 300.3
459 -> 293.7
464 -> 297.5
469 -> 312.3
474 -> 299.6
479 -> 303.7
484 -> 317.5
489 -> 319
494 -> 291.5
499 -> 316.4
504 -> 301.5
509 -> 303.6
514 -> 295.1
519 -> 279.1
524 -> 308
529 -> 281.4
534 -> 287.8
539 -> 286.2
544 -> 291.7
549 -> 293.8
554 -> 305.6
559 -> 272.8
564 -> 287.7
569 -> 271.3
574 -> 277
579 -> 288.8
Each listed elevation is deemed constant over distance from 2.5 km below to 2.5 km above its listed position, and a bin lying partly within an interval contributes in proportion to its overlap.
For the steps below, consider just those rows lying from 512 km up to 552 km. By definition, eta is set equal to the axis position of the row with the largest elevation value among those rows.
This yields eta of 524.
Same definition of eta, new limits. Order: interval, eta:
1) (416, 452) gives 434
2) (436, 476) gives 469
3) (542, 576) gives 554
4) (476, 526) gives 489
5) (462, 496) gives 489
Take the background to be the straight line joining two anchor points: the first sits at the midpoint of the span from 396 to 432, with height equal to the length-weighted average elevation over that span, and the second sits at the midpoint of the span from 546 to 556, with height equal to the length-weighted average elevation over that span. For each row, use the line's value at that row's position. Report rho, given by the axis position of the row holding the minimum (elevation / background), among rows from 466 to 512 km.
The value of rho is 494 km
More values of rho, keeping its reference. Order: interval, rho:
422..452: 424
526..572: 569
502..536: 519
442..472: 459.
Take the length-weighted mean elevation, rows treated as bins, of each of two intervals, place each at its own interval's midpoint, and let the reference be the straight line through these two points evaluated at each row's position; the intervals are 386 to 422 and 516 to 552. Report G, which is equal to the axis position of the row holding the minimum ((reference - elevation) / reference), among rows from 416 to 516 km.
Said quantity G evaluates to 499 km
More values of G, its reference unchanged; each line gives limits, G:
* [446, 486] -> 484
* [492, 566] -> 554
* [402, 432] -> 409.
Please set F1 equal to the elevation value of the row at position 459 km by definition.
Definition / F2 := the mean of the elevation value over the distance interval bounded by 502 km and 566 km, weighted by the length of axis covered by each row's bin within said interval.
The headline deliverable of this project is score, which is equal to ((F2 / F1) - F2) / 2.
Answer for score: -145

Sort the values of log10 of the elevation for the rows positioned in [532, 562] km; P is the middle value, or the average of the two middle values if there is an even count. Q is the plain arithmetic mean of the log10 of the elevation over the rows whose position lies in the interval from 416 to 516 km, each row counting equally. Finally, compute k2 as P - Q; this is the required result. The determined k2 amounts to -0.015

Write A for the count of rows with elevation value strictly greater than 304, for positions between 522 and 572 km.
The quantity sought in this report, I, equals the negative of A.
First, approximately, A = 2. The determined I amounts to -2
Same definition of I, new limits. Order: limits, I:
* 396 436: -4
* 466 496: -3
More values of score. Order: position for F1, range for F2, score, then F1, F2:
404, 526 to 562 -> -144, 324.3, 289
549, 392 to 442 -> -153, 293.8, 307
